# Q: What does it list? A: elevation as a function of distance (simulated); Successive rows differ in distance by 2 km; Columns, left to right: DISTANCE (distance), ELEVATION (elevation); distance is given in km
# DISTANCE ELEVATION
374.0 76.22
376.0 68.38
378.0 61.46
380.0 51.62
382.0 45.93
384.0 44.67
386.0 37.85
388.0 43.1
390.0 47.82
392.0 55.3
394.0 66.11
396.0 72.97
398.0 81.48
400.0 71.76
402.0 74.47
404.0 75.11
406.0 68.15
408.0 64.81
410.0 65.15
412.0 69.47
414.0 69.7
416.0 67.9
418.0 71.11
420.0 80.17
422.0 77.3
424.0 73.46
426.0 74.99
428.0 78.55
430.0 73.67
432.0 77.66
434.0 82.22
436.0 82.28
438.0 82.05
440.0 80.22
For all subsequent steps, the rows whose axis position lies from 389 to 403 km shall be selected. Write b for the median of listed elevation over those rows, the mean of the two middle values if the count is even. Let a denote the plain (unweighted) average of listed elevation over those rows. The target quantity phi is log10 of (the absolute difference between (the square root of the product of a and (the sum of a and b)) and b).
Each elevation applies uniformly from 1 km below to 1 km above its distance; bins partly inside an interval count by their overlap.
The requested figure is 1.39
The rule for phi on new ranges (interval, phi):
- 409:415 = 1.44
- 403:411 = 1.47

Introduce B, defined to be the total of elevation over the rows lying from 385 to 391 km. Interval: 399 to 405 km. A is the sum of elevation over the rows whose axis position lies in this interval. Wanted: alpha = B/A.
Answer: 0.58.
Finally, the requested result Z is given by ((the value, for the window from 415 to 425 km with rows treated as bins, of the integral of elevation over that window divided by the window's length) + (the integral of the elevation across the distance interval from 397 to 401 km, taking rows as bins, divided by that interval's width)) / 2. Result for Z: 75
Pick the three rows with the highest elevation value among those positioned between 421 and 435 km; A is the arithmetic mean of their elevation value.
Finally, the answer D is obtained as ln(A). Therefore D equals 4.38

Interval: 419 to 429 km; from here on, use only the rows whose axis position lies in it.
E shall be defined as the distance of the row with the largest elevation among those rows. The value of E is 420.0 km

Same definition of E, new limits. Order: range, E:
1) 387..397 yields 396.0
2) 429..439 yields 436.0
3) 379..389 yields 380.0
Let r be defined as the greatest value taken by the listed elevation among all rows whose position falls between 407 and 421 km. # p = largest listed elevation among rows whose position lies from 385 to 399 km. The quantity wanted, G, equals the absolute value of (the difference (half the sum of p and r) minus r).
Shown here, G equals 1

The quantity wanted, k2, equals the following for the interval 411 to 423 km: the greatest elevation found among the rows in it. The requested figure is 80.17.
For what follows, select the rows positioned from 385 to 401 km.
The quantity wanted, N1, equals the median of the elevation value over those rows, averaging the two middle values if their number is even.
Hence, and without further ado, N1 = 61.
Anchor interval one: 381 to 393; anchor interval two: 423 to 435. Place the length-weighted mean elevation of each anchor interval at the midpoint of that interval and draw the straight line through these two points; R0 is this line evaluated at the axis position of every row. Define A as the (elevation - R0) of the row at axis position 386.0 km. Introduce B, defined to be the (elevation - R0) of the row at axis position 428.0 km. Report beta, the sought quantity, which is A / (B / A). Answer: 20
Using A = -7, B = 3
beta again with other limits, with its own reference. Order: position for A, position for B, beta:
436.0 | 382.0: 0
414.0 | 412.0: 3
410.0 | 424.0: 15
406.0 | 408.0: 20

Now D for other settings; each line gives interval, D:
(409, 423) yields 4.33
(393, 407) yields 4.34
